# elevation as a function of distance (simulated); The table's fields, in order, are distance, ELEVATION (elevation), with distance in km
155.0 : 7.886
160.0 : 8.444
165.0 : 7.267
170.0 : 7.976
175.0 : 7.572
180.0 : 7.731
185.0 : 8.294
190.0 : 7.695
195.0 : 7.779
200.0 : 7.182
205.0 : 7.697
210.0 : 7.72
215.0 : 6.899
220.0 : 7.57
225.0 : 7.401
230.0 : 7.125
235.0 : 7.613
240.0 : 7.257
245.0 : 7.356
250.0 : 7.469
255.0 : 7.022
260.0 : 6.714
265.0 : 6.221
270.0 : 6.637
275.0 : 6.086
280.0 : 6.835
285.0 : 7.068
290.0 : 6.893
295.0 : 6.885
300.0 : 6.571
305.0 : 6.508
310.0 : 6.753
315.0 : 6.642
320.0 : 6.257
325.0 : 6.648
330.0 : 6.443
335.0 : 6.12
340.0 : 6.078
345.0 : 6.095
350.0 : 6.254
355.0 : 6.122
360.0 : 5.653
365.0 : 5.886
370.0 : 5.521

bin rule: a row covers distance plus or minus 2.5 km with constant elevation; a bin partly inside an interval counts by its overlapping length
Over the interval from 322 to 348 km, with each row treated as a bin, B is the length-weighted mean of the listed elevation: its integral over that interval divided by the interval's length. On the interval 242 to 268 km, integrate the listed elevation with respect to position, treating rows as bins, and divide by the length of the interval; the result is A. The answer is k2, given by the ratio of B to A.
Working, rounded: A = 6.96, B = 6.28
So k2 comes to 0.90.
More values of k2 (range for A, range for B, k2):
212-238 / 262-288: 0.90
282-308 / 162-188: 1.15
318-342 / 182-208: 1.22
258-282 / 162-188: 1.20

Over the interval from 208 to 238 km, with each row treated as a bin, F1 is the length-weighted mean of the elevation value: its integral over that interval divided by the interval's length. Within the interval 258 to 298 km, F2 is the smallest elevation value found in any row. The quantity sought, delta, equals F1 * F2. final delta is 44.9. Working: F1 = 7.4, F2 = 6.086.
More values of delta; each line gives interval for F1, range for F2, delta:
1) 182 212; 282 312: 50.3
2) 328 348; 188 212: 44.4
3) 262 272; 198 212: 46.2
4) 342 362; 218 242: 43.0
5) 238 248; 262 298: 44.5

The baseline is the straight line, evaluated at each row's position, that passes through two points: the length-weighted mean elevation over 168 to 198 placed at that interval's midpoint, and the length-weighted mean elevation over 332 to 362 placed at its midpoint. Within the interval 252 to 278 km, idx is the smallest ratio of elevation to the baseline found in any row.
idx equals 0.89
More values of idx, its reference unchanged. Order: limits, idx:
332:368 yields 0.95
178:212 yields 0.94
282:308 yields 1.00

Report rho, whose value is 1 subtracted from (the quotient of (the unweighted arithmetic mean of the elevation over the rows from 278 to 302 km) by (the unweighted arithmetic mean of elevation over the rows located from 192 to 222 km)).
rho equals -0.08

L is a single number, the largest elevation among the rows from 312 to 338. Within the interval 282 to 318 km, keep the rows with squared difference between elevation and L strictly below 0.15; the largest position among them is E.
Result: 315.0 km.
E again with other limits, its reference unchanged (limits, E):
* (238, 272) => 270.0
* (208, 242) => 215.0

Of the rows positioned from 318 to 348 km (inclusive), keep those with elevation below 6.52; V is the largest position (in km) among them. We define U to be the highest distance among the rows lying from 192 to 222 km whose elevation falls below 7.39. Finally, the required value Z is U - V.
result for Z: -130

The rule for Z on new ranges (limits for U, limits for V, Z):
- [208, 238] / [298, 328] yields -90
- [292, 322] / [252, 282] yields 45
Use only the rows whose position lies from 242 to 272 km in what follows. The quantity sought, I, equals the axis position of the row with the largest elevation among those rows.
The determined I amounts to 250.0 km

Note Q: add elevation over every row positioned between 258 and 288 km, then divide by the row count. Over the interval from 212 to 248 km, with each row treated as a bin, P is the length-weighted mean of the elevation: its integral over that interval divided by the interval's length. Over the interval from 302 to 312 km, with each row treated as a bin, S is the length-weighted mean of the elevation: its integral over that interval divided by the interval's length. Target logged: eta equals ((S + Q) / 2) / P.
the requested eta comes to 0.90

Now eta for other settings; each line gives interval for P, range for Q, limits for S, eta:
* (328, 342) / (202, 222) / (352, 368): 1.08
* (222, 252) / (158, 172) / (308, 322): 0.98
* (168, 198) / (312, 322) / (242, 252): 0.88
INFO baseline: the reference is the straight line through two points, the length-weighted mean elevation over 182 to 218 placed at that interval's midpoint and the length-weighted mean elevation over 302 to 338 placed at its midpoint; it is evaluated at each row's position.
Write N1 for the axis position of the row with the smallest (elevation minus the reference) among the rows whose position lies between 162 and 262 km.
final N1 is 165.0 km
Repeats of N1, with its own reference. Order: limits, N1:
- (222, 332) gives 275.0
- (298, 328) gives 320.0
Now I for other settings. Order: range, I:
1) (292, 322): 295.0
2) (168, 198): 185.0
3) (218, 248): 235.0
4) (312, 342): 325.0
